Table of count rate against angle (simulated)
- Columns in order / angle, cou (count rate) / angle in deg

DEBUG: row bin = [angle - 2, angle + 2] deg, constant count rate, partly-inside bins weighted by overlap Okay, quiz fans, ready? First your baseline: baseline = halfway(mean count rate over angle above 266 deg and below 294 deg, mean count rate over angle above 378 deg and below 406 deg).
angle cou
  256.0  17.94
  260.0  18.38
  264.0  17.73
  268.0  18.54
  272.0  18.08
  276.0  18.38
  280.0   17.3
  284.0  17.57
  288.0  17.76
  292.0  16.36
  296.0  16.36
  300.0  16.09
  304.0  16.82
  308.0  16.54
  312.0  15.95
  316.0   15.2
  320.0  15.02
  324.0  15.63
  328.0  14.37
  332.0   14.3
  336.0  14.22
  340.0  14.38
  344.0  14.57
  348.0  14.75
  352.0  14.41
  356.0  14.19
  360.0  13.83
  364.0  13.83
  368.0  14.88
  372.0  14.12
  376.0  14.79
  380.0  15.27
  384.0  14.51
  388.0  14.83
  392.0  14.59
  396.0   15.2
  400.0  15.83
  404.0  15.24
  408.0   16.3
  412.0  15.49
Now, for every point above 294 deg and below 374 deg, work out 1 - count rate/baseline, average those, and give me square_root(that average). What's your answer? 0.294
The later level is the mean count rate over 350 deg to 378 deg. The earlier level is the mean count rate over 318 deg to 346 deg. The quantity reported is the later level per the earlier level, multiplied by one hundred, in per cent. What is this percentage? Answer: 98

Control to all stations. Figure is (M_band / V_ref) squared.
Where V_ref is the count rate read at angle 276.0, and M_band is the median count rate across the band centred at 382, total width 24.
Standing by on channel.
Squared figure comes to 0.64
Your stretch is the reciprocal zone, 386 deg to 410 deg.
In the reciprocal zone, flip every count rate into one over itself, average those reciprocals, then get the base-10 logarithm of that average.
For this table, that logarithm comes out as -1.18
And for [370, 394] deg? -1.17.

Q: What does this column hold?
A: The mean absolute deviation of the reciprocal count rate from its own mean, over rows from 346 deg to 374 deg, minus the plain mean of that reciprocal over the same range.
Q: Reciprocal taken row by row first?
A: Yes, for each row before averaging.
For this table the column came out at -0.068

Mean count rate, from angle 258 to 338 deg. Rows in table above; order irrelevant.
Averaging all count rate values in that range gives 16.5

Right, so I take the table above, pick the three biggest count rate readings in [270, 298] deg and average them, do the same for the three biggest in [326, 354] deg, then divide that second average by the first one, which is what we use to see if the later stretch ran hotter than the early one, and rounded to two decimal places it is 0.81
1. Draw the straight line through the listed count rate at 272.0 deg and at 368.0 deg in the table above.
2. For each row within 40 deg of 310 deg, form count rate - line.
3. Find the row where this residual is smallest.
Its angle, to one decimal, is 328.0 deg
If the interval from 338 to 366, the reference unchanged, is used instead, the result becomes 340.0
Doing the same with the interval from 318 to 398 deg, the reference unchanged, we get 328.0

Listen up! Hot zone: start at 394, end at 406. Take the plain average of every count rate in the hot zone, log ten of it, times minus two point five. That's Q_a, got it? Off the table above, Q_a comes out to -2.97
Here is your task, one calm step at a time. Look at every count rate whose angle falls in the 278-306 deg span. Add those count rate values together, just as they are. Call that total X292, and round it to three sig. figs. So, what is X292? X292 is 118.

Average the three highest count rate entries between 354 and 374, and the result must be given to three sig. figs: 14.4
